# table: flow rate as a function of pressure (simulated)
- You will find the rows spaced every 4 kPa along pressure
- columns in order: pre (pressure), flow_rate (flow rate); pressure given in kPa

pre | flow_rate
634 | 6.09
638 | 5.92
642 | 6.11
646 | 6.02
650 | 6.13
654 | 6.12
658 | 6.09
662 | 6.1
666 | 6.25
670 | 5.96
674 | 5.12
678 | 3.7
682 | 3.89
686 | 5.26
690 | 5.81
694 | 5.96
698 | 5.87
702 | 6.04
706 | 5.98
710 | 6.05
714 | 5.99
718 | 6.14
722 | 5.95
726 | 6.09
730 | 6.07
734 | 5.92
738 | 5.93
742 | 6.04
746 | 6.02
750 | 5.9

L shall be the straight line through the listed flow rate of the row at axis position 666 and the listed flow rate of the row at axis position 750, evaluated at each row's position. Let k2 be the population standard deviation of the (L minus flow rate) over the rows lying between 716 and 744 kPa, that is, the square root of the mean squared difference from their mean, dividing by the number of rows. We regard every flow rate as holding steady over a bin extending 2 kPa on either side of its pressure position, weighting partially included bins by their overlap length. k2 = 0.07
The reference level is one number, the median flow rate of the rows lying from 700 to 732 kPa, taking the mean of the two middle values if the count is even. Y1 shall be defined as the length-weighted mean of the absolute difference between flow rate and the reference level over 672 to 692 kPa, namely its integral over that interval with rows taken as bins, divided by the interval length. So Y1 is 1.29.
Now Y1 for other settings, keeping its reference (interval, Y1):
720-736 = 0.07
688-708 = 0.11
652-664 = 0.06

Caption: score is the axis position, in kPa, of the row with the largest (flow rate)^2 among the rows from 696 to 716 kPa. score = 710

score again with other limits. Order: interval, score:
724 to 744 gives 726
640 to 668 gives 666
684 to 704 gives 702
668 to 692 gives 670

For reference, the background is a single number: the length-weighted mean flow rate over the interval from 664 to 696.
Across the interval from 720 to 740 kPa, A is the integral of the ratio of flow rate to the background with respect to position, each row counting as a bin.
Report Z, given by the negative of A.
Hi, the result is -23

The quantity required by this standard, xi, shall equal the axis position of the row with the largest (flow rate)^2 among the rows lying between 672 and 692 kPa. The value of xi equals 690 kPa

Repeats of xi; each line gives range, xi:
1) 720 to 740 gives 726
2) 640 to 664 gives 650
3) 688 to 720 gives 718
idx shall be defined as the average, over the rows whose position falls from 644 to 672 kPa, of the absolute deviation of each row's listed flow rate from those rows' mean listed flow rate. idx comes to 0.062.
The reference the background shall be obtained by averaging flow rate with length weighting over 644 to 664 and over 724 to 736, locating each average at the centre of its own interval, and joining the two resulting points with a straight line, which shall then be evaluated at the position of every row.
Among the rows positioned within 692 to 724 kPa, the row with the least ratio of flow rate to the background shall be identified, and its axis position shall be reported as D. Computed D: 698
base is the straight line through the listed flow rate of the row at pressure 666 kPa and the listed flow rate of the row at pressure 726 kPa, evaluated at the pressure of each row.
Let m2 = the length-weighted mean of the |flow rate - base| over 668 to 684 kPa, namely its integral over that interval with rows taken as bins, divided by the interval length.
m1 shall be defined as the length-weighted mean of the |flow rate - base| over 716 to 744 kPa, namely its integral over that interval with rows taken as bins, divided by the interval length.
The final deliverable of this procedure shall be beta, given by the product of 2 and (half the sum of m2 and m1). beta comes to 1.6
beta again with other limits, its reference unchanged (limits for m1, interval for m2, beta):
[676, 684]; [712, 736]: 2.5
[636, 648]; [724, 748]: 0.3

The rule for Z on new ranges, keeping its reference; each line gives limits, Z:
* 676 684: -6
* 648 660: -14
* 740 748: -9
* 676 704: -28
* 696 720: -28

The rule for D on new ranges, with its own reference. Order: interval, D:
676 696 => 678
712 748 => 734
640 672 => 670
